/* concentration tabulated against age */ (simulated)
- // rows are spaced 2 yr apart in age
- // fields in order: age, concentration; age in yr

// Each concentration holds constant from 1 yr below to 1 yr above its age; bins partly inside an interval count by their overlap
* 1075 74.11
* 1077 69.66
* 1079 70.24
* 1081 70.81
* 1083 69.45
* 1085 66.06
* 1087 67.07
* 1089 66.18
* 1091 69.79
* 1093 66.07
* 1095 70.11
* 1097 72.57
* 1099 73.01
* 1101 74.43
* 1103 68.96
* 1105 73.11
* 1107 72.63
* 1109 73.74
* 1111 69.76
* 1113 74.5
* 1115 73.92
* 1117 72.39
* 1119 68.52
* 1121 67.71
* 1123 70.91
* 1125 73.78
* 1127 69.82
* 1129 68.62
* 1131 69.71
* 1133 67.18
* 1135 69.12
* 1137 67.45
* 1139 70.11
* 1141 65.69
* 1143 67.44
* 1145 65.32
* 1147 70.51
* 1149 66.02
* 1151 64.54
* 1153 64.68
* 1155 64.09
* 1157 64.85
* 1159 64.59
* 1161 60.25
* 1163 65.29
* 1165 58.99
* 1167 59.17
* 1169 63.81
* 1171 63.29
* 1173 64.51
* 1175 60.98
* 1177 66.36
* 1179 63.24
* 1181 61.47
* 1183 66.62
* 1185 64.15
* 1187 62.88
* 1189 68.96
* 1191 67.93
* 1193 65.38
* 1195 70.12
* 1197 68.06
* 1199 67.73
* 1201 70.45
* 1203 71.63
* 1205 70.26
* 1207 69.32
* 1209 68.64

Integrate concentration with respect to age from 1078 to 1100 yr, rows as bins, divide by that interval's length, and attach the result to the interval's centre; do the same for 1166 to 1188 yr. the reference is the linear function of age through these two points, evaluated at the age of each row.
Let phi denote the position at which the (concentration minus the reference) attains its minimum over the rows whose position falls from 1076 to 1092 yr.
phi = 1085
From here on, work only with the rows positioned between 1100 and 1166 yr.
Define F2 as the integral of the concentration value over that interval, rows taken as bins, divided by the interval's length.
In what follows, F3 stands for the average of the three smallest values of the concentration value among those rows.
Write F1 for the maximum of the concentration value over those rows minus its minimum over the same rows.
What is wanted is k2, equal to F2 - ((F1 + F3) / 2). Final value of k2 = 30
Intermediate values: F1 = 16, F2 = 68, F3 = 61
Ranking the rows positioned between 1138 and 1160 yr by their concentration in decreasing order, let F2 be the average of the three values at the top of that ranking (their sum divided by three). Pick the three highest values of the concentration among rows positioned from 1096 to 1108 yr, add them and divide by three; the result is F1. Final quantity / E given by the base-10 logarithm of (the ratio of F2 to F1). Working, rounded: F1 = 73.5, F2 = 69.4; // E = -0.025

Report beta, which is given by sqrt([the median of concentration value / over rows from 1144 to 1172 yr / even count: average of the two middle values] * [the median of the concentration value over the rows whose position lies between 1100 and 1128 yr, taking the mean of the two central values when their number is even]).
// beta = 68.4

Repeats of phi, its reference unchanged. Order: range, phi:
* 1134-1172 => 1165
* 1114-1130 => 1121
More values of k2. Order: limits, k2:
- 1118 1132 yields 33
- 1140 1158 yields 30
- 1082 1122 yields 33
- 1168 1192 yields 30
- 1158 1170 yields 29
